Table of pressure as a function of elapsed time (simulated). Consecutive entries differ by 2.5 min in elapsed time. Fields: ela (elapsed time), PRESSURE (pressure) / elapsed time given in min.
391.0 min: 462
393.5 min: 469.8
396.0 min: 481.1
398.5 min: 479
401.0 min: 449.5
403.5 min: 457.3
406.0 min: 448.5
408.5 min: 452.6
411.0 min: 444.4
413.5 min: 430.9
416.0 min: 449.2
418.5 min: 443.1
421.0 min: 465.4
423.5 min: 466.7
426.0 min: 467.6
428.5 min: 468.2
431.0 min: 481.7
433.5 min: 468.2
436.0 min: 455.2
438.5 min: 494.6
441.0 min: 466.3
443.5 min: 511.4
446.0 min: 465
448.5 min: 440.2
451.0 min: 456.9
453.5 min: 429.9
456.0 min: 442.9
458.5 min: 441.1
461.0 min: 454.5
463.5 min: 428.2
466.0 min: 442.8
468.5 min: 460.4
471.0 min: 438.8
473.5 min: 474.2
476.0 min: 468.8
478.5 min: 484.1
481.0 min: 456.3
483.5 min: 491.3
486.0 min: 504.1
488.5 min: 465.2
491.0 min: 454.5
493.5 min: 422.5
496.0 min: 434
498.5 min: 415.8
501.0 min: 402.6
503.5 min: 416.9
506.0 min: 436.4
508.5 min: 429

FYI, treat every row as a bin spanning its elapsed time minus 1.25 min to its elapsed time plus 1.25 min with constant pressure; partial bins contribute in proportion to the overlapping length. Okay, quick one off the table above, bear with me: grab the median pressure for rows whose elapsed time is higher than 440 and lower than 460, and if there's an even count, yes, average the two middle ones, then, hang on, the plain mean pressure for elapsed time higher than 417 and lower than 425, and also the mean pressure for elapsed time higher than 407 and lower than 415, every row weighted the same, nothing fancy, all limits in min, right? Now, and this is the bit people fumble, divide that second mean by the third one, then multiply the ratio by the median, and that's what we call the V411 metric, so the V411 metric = 466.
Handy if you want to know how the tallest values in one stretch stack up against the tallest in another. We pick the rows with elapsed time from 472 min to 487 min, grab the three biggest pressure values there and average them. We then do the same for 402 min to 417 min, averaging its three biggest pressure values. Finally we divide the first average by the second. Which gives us 1.09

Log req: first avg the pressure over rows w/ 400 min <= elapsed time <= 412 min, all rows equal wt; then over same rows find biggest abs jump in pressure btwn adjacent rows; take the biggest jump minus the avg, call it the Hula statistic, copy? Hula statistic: -442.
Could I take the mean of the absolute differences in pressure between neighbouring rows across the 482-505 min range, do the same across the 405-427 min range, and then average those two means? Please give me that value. 14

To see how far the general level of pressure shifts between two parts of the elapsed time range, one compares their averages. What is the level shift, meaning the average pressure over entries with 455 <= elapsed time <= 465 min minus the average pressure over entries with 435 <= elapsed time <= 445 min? -40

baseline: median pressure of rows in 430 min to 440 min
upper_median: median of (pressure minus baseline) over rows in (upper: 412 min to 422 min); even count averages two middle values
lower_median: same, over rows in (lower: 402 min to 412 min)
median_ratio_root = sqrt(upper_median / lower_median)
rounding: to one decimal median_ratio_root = 1.1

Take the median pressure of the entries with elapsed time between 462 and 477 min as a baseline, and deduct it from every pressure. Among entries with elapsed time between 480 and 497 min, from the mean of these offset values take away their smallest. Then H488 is 39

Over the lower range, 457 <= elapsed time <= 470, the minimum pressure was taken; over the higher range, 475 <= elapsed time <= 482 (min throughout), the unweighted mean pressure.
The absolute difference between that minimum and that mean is 42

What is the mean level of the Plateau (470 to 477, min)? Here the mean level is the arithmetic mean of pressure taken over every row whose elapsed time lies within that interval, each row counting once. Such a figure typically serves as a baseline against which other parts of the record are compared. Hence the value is 461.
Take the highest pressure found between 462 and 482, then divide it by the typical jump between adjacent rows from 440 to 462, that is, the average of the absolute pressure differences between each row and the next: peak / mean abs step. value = 21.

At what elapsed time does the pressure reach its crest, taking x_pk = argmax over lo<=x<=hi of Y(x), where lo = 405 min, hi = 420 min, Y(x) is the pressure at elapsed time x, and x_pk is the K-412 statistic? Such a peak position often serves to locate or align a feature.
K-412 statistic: 408.5 min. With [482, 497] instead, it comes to 486.0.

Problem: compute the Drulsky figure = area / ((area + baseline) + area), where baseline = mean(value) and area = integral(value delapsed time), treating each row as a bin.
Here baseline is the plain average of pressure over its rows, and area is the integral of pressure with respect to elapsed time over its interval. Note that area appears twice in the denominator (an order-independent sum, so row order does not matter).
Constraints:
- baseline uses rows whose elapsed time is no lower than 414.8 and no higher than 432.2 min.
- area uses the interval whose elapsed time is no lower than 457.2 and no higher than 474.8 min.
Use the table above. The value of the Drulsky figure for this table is 0.486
